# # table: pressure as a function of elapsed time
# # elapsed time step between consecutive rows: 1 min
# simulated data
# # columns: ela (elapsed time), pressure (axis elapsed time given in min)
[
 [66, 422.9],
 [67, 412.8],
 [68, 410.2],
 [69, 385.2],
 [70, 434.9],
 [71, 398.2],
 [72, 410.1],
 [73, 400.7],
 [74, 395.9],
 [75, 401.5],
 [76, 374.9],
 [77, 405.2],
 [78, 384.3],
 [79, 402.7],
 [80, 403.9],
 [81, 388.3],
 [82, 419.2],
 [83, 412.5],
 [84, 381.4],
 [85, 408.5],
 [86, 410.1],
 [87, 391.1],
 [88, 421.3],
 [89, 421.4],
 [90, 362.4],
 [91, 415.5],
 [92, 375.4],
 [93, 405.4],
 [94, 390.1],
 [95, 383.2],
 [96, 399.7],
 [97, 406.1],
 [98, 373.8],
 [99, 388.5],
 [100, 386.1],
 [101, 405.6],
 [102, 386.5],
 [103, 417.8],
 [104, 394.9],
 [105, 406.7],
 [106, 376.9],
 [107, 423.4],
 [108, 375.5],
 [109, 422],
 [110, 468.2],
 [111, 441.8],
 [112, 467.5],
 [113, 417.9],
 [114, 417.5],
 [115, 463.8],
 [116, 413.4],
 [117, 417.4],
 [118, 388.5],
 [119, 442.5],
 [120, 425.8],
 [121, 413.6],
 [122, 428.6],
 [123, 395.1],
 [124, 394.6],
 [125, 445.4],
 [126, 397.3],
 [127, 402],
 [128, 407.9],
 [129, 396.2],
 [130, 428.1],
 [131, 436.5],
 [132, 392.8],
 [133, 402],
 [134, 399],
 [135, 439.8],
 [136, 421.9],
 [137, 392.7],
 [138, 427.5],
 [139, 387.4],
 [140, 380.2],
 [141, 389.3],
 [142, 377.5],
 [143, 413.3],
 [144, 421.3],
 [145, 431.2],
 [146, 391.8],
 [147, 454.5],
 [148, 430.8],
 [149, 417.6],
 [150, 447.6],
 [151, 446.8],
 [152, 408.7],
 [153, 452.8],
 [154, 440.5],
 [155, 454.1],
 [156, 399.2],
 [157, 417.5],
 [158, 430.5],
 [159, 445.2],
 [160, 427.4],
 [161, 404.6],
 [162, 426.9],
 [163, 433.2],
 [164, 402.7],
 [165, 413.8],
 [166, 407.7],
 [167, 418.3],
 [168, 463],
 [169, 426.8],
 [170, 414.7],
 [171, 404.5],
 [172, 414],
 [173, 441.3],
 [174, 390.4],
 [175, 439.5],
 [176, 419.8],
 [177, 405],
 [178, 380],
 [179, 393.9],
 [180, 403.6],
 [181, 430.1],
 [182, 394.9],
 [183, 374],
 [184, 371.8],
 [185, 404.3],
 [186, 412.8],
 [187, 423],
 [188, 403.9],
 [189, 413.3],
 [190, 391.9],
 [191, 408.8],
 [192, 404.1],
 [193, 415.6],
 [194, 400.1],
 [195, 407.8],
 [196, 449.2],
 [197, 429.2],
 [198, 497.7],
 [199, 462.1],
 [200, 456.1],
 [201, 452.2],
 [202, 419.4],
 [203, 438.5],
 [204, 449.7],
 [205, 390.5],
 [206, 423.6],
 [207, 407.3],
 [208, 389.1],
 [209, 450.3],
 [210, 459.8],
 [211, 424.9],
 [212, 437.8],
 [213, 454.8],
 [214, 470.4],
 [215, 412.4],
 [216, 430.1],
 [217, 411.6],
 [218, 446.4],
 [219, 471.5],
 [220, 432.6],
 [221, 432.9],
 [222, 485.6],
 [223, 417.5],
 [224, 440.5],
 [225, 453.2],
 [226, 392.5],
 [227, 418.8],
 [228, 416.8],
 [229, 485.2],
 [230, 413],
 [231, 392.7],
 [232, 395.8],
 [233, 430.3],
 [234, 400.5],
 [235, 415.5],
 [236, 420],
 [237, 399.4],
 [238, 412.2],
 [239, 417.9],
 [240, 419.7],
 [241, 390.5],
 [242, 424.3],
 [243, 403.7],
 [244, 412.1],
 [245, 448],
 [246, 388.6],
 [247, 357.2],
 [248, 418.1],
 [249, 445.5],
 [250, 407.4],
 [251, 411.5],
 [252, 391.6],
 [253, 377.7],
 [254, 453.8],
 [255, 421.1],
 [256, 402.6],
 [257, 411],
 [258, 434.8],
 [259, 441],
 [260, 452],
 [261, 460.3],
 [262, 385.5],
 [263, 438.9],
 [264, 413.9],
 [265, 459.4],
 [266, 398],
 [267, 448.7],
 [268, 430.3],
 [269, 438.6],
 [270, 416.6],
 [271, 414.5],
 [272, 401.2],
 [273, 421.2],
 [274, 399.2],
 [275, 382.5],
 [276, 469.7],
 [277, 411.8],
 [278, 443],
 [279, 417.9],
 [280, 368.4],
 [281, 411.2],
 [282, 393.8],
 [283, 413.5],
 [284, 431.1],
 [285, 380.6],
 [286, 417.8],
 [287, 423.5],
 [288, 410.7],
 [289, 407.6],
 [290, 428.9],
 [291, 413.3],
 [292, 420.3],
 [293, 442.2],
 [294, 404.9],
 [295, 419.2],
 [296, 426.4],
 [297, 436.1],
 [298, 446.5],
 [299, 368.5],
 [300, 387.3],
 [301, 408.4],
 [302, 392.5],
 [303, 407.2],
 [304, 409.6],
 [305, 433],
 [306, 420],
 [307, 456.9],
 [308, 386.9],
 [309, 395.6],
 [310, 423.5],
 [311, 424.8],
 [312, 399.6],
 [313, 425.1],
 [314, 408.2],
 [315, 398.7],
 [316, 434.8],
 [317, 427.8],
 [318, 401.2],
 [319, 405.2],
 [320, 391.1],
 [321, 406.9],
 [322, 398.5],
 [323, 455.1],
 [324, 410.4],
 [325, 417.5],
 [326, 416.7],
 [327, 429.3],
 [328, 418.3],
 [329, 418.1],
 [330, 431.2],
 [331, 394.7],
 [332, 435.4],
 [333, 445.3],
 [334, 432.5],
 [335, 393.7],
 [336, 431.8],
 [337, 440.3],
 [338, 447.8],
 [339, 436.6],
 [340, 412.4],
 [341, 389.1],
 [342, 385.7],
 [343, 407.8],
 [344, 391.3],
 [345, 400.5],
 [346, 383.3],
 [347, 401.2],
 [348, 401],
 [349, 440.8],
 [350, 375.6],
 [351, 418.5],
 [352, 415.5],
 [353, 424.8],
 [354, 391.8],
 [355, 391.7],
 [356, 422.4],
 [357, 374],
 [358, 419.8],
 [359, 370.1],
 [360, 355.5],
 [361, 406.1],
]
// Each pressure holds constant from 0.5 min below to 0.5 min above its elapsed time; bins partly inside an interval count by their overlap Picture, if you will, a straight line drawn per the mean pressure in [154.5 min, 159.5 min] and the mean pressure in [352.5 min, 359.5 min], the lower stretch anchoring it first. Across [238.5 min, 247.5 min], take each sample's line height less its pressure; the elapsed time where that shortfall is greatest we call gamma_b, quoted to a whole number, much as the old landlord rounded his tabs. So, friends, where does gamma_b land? 247 min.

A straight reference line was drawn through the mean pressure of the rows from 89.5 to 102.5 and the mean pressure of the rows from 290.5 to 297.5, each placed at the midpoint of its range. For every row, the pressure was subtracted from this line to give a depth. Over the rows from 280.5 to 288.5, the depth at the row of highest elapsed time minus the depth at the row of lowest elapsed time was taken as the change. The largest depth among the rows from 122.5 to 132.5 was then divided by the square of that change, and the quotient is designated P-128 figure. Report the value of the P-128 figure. 1.38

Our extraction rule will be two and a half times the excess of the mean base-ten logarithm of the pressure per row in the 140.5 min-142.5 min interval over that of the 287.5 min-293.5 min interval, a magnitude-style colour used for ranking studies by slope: -0.10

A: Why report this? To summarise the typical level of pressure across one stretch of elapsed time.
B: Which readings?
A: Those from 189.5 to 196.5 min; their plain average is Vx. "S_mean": 411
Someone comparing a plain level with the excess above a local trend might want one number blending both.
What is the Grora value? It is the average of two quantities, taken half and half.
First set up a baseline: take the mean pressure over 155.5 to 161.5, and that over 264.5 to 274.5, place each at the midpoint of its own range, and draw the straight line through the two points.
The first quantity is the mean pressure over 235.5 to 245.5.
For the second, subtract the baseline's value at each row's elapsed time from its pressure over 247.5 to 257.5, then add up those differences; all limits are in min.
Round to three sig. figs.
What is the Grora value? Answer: 165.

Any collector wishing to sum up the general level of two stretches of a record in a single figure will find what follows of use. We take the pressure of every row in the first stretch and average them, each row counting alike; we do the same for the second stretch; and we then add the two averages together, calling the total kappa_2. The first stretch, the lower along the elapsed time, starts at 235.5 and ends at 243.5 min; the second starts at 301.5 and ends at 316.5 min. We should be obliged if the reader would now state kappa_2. 825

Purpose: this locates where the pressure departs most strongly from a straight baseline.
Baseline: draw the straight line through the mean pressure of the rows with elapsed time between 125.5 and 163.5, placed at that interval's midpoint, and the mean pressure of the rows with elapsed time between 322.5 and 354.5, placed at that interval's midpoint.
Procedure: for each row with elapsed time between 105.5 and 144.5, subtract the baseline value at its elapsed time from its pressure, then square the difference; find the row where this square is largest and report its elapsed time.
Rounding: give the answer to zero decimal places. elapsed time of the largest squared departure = 110 min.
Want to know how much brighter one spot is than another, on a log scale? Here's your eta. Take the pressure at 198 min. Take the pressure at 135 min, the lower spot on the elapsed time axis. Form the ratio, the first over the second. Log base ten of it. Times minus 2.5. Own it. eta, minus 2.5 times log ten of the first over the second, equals -0.13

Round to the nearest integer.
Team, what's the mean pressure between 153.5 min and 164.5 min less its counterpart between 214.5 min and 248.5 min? 5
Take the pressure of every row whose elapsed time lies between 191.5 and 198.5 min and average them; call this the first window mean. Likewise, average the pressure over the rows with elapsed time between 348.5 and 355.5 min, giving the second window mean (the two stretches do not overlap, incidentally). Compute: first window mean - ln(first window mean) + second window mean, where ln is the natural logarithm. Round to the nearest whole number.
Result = 831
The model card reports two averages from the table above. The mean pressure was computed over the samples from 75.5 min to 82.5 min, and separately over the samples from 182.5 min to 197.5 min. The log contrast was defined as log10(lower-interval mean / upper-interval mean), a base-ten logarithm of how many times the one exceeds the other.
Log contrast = -0.011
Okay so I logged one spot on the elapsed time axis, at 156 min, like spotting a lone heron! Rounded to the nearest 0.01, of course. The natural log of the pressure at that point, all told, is 5.99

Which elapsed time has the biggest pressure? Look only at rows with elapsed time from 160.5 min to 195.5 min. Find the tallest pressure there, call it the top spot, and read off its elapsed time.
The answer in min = 168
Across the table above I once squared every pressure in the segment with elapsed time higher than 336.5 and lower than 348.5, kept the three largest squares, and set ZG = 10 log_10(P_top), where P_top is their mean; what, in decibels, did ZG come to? 52.90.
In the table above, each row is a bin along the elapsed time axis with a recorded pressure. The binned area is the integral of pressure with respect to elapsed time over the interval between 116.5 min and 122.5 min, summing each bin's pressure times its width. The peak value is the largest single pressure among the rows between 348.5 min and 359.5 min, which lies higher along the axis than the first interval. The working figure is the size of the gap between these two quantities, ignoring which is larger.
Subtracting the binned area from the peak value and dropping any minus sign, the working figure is 2076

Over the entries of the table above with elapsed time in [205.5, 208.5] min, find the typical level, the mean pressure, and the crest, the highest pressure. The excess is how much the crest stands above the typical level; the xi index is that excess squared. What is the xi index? 287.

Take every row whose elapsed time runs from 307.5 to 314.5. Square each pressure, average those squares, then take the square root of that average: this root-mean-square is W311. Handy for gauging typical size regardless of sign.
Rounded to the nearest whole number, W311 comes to 409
